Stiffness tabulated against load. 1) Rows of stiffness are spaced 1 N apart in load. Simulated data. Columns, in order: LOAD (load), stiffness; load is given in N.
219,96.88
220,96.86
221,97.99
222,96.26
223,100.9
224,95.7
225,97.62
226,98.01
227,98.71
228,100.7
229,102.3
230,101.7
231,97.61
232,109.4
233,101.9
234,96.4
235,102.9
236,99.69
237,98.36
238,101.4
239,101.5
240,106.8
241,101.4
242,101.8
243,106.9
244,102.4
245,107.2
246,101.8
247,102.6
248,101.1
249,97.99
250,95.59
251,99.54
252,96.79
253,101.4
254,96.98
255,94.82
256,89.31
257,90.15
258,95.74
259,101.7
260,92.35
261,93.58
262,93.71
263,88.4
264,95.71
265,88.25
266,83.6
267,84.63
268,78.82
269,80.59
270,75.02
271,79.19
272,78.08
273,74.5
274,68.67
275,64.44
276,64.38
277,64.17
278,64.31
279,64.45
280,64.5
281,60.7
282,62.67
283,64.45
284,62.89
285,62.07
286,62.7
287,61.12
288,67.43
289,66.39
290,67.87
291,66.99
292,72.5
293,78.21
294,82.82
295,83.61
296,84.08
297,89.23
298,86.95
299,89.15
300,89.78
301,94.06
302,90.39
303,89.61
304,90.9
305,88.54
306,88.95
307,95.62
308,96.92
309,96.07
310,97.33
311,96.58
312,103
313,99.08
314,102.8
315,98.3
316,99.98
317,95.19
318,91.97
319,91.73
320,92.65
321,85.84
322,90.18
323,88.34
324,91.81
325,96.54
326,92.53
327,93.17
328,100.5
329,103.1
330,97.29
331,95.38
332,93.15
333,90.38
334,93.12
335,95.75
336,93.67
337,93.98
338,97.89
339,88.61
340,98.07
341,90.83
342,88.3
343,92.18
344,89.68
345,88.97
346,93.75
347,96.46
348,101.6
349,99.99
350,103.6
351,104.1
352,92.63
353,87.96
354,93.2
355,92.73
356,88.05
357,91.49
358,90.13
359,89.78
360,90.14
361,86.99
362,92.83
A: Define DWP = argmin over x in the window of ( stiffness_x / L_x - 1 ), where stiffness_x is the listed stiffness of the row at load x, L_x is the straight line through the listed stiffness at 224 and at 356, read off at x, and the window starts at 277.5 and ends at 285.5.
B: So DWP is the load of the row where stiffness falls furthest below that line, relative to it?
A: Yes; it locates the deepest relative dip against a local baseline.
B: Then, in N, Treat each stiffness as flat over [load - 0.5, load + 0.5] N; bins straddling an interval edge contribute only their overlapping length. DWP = 281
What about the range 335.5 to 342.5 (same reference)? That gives 342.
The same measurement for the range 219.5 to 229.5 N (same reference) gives 224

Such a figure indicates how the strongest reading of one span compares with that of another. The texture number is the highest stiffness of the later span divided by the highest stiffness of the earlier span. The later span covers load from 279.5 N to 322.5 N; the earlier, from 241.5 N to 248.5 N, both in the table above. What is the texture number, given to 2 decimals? 0.96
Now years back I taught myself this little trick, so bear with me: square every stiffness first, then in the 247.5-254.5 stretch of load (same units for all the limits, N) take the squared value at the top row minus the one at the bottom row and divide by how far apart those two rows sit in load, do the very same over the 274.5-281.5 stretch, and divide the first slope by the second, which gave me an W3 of 1.7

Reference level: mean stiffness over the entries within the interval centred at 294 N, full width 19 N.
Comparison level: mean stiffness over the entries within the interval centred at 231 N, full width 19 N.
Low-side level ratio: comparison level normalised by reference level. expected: 1.28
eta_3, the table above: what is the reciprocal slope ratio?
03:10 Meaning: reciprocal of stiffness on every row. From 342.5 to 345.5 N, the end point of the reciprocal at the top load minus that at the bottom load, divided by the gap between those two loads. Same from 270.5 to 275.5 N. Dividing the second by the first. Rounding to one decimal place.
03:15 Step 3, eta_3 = 3.7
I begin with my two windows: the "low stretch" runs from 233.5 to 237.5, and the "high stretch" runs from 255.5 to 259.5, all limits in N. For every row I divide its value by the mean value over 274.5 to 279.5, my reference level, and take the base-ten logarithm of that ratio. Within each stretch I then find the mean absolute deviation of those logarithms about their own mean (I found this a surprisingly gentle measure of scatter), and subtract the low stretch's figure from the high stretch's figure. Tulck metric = 0.012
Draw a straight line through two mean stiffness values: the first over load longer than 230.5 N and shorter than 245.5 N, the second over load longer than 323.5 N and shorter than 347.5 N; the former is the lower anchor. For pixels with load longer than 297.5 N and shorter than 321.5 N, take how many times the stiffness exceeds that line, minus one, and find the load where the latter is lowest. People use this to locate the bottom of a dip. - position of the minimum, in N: 298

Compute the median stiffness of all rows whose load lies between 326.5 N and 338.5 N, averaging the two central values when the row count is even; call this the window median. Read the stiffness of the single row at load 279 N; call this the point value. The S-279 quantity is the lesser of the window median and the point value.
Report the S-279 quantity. 64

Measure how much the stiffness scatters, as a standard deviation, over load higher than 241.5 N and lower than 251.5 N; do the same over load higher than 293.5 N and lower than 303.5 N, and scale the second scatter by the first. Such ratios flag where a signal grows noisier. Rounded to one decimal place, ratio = 1.0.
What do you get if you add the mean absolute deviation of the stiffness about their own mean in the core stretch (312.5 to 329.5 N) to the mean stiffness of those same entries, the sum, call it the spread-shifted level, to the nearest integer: 99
